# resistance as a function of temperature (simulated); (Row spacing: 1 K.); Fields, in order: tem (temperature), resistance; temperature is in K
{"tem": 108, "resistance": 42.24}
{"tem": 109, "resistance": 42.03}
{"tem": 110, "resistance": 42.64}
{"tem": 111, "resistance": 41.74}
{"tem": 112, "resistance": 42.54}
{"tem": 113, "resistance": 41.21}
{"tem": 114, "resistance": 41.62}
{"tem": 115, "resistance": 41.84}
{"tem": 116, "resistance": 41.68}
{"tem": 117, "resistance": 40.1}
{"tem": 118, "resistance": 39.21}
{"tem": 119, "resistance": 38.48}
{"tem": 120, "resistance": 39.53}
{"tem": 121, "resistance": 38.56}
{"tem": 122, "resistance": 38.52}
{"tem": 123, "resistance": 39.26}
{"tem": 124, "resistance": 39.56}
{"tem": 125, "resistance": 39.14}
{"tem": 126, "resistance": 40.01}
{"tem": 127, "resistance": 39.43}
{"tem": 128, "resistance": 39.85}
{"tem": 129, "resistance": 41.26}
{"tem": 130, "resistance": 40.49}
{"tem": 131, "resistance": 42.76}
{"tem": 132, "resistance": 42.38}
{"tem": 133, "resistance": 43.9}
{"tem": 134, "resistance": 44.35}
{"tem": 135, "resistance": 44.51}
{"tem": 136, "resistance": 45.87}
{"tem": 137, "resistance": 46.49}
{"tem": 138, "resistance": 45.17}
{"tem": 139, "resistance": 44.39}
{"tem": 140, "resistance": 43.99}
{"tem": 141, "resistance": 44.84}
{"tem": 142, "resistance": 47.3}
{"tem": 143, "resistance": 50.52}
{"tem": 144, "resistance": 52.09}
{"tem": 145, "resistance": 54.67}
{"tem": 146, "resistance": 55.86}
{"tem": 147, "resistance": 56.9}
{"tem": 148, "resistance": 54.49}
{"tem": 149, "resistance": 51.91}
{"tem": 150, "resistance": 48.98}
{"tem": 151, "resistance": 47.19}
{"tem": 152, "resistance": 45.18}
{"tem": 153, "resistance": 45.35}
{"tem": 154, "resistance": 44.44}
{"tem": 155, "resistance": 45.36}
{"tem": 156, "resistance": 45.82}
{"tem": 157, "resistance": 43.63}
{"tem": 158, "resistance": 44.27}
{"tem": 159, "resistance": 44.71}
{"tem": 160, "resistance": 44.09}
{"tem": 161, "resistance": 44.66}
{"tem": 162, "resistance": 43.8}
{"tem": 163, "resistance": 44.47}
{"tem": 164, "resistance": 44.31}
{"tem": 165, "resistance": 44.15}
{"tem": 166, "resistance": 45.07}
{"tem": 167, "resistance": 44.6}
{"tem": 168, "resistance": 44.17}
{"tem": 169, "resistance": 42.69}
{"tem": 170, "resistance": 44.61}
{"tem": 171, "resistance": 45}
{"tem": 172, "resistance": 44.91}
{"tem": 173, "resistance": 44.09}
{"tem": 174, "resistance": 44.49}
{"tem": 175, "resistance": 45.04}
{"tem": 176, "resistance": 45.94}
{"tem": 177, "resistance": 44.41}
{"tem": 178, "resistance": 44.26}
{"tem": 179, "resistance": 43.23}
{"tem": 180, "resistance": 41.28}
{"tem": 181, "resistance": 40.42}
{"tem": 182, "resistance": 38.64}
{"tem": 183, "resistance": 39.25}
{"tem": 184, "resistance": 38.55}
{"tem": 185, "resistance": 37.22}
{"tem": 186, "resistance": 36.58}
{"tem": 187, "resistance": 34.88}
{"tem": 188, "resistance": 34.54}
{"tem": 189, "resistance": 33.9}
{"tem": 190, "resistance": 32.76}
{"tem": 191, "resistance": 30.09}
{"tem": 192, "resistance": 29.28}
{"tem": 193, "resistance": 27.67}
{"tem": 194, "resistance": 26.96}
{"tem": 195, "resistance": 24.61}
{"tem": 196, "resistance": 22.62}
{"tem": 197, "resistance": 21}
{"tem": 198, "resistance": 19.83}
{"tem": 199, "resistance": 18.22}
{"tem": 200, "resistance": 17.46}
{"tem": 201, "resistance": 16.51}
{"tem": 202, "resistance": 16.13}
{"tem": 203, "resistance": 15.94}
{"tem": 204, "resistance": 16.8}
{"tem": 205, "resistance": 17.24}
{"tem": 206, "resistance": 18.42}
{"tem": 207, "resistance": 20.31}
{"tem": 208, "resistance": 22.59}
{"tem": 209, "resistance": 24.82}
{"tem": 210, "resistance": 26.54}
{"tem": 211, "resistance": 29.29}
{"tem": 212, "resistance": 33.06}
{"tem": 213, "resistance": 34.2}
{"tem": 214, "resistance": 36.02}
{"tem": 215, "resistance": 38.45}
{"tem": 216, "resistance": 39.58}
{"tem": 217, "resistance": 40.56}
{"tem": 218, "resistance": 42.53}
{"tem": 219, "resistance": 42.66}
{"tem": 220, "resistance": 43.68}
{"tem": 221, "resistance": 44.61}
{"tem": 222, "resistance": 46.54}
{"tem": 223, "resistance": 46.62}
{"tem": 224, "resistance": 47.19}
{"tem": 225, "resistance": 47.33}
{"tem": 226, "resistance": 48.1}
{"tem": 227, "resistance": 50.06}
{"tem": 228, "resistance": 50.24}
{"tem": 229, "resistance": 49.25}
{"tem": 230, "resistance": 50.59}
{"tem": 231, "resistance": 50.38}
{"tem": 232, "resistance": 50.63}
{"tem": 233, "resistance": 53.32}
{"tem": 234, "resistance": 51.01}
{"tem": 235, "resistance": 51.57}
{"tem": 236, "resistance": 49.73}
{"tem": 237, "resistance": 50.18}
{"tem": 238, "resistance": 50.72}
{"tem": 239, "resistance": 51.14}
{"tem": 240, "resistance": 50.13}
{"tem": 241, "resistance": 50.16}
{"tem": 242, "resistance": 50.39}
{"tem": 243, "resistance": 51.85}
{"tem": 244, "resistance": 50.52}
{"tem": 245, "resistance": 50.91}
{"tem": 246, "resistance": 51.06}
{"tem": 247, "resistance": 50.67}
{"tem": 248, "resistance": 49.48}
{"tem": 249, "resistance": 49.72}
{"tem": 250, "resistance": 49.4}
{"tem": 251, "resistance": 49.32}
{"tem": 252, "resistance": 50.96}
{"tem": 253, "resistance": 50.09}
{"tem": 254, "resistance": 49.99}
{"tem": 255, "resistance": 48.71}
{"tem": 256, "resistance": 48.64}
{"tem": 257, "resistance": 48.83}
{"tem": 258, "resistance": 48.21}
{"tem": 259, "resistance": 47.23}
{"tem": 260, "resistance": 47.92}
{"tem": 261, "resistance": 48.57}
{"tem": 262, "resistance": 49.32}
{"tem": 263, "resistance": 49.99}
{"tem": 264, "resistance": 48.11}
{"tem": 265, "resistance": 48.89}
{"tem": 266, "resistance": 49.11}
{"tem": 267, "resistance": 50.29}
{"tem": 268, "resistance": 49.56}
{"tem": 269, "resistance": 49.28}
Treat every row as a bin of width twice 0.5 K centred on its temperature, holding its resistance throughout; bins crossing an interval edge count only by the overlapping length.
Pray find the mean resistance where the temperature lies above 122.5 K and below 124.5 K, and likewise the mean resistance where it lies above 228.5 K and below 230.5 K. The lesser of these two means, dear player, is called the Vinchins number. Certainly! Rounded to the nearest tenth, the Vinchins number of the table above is 39.4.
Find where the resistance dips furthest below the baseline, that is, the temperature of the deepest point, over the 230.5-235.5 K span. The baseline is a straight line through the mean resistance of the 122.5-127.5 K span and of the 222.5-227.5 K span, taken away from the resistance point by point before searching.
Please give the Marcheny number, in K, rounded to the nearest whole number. 231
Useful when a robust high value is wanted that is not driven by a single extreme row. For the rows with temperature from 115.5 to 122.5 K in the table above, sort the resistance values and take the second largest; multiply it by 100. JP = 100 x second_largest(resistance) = 4010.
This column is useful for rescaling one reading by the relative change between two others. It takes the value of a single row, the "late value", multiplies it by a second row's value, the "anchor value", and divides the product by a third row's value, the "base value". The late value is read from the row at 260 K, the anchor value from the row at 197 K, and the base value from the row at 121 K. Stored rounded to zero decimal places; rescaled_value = 26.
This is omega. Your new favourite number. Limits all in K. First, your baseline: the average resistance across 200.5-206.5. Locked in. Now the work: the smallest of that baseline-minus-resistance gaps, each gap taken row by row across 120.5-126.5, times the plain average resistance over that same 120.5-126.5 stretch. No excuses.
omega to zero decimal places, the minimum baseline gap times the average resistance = -908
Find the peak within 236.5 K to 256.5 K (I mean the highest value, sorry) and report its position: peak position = 243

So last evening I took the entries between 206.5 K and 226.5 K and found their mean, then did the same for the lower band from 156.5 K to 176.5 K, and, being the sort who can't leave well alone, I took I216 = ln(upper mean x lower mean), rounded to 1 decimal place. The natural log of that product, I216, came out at 7.4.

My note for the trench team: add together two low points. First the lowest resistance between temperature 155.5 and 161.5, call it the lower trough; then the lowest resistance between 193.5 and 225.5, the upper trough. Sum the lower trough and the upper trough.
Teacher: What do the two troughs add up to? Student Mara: 59.6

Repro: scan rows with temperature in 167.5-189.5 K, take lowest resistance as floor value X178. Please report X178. 33.9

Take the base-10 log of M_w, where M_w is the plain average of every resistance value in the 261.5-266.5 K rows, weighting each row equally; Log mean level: 1.69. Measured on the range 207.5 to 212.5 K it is 1.44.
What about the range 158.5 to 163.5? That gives 1.65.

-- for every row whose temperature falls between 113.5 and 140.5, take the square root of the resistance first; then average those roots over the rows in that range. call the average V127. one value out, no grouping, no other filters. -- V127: 6.44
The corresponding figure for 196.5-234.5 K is 5.82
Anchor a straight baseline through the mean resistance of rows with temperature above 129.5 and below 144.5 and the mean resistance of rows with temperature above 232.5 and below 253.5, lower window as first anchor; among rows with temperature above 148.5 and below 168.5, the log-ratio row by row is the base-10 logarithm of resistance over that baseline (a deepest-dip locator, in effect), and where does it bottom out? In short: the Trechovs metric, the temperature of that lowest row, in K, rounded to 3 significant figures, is 162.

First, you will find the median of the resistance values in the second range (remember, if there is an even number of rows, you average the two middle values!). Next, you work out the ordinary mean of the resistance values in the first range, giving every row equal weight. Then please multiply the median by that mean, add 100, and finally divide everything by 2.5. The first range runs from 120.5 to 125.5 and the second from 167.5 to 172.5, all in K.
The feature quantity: 736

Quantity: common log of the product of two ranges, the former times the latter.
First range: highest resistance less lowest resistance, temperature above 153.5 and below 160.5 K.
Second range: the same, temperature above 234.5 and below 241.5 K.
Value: 0.61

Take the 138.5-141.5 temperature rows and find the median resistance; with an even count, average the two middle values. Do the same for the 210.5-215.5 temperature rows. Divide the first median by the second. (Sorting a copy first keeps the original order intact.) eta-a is 1.30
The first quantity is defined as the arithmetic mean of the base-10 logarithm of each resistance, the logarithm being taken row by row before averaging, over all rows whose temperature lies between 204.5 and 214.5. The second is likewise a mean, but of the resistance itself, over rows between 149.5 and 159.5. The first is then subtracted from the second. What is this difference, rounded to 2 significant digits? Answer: 44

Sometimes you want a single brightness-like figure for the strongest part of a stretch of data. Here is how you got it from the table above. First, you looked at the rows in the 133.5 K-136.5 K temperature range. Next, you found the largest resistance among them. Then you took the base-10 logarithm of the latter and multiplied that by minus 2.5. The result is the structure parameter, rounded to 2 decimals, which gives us -4.15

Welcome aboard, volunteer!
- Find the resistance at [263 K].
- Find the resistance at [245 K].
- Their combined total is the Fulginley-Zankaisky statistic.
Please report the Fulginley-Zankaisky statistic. 101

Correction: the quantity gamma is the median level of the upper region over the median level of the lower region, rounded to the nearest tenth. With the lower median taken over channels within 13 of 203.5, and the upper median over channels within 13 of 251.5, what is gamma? 2.1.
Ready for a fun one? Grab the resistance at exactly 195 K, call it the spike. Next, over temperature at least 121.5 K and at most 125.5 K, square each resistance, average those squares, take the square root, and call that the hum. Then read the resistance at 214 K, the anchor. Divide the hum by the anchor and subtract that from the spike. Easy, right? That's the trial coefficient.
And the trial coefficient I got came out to 24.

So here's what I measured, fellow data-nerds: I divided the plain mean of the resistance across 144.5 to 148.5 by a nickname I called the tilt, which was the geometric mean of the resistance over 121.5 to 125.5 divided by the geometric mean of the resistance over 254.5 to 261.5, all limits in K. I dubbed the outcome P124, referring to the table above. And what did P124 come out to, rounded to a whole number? 69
